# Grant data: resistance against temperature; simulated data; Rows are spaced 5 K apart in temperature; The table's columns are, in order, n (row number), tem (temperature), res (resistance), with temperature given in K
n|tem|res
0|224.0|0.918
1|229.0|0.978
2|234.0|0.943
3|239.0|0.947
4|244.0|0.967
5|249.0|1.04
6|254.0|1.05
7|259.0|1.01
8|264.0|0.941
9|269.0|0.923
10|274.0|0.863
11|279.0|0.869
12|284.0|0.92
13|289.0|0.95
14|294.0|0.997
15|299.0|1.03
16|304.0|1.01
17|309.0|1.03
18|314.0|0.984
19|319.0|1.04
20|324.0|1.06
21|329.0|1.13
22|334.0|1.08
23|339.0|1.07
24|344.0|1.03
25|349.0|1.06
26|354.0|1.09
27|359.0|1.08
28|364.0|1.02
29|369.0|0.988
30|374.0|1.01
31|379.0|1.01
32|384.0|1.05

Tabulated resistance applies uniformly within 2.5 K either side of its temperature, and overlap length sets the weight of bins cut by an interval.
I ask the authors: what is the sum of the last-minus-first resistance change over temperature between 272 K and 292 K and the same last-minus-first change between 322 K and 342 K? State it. 0.10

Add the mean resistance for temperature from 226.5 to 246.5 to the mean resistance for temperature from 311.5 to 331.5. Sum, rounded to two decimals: 2.01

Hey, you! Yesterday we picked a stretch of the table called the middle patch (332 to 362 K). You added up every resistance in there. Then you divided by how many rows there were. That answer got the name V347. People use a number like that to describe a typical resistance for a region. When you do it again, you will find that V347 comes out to 1.07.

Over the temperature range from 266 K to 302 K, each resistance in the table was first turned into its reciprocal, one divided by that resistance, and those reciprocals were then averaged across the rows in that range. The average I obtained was 1.07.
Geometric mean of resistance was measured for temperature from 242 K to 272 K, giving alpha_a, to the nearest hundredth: 0.99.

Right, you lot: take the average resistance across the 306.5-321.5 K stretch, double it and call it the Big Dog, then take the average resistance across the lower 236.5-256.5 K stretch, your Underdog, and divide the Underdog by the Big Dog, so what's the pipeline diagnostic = 0.492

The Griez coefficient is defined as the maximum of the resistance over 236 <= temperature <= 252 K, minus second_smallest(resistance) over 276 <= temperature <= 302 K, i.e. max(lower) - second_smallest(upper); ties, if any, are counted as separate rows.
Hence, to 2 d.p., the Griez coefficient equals 0.12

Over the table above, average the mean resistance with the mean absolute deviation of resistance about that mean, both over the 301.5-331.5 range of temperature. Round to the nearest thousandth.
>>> 0.539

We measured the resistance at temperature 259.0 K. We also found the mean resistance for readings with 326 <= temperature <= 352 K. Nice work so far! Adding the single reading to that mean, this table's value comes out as 2.08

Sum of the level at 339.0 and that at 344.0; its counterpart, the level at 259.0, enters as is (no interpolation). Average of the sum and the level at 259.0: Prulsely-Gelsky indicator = 1.555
